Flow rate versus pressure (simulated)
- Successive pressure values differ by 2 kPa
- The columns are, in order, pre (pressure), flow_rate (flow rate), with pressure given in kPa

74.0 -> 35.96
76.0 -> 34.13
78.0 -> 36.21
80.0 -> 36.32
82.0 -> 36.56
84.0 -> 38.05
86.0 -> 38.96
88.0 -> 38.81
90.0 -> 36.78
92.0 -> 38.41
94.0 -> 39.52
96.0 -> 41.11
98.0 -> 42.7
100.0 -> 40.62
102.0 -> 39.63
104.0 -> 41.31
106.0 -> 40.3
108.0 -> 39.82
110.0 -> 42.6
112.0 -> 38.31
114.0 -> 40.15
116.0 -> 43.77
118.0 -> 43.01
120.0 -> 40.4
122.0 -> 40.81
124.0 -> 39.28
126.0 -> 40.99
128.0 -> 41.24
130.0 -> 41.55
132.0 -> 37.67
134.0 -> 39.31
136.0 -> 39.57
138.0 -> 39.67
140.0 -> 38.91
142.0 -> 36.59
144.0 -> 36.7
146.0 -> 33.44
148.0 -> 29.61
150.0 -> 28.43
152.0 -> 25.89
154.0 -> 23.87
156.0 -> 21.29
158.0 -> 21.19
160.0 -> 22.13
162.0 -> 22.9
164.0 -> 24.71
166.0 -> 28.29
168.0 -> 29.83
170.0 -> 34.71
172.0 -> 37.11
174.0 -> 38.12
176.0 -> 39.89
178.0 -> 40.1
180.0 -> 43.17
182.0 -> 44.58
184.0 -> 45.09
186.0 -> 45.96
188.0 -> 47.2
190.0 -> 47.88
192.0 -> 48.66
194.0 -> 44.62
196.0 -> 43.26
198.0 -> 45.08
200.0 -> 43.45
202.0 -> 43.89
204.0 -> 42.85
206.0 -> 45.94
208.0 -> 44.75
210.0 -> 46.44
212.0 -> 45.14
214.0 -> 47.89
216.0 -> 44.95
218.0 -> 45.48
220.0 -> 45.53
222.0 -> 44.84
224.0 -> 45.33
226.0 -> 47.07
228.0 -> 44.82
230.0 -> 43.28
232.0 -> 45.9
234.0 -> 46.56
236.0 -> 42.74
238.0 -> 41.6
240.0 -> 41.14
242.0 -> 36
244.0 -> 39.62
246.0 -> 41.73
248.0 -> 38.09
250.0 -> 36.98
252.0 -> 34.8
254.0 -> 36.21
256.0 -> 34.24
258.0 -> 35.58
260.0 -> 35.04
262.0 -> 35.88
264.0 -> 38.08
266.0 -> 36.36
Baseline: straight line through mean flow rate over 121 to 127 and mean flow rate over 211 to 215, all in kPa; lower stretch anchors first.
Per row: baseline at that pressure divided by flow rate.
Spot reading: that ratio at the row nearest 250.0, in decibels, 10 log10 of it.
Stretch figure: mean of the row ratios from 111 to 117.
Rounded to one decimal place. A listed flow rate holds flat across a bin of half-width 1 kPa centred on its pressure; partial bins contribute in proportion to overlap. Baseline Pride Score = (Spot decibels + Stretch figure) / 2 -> 1.1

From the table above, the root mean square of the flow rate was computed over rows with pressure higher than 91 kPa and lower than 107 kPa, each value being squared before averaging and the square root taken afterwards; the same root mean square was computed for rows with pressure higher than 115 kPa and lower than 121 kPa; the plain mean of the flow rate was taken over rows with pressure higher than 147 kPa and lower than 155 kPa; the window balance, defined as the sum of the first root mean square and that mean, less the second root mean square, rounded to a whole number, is 25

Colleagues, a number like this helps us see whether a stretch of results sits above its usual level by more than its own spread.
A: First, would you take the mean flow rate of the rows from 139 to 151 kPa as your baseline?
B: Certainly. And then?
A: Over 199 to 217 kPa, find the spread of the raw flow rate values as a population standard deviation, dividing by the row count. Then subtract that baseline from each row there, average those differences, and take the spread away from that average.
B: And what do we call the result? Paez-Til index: 10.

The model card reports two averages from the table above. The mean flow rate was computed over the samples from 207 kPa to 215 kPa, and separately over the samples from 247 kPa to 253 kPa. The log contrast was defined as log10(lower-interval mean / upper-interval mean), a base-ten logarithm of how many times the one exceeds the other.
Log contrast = 0.10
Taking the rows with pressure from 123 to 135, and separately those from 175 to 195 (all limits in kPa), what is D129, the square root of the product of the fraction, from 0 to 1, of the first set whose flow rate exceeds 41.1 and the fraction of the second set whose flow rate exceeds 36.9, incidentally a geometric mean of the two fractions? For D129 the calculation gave 0.58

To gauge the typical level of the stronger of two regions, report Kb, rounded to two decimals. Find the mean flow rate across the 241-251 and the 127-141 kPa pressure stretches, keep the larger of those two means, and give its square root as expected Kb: 6.30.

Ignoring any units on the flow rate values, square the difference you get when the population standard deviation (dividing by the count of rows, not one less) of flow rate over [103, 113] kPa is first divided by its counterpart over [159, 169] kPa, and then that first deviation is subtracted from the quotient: 0.92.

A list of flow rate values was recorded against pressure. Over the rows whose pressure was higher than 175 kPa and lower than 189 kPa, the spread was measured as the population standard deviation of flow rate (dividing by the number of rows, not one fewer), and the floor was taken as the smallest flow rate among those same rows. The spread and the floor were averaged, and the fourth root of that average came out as 2.15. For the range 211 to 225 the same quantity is 2.19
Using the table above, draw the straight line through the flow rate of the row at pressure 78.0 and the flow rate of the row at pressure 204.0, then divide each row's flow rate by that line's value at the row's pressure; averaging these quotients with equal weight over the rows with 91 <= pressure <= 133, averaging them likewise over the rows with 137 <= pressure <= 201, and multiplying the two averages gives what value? 0.94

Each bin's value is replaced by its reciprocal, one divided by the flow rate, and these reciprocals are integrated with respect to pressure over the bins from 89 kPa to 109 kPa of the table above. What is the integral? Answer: 0.50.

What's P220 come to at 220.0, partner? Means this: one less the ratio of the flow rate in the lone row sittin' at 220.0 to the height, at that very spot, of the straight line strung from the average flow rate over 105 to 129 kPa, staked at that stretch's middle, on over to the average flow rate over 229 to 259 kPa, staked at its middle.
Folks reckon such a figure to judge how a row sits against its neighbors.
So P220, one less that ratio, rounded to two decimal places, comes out -0.14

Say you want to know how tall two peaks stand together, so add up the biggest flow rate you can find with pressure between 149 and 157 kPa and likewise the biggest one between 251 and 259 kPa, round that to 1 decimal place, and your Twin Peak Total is 64.6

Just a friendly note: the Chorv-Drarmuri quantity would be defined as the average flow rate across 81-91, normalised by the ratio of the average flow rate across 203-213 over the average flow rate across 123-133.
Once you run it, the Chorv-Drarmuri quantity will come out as 34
